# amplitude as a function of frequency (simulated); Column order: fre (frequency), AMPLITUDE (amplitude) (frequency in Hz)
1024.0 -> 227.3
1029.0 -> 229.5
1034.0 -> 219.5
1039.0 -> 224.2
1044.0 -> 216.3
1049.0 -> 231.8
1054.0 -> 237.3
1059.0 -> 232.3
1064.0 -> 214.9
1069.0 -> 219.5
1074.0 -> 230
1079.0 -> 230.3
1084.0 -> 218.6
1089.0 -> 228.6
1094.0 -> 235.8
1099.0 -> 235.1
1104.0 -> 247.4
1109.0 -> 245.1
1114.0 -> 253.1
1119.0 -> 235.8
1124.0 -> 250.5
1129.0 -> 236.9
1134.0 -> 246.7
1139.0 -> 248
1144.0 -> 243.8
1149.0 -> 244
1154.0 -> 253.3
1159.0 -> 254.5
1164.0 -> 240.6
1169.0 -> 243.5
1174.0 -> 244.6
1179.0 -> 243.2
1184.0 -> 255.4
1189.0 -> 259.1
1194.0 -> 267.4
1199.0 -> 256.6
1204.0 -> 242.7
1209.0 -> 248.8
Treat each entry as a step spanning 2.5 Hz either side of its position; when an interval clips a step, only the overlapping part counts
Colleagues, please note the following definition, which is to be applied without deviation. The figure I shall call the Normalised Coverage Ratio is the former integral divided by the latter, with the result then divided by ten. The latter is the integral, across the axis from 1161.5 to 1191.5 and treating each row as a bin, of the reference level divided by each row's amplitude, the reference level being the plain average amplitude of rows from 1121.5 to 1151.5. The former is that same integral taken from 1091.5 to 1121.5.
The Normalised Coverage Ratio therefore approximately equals 0.102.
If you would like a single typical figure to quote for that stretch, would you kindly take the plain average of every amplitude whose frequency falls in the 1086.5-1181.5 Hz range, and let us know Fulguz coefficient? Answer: 244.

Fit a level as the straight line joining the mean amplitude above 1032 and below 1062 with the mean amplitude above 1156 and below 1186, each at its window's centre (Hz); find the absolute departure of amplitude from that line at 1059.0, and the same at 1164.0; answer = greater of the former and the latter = 5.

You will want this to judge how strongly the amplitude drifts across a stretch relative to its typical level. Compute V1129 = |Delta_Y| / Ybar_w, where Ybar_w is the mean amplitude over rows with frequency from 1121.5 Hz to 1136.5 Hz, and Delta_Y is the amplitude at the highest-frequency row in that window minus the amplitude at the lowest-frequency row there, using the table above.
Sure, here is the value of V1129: 0.016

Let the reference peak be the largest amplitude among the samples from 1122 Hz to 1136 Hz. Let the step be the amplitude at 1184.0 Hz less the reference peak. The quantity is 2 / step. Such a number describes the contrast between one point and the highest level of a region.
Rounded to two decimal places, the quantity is 0.41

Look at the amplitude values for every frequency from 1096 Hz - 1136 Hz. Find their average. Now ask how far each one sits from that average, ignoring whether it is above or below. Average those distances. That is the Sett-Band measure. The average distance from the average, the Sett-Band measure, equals 5.9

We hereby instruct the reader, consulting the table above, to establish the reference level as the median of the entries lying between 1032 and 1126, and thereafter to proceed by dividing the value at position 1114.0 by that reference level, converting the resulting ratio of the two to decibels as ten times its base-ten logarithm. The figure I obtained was 0.38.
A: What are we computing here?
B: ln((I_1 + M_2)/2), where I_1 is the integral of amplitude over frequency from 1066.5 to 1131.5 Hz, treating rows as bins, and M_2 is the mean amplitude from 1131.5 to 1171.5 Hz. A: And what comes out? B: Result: 8.96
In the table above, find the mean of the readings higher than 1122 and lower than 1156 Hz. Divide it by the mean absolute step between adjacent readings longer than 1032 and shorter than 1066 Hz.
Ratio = 26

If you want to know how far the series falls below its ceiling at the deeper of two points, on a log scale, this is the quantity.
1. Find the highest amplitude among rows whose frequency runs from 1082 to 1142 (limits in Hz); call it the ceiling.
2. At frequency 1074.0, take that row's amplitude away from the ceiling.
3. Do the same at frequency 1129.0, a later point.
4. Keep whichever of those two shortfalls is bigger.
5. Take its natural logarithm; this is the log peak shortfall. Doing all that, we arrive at 3.14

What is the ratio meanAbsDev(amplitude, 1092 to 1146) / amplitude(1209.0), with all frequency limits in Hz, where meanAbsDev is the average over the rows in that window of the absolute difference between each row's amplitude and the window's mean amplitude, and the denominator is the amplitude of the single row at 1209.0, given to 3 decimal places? 0.022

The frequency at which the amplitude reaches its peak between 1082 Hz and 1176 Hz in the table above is 1159.0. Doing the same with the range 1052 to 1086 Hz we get 1054.0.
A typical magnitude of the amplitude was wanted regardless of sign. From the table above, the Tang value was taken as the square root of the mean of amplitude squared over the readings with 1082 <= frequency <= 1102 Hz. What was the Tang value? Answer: 230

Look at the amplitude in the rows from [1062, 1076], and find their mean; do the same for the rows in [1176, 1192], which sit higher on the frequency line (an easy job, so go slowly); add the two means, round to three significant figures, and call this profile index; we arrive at 474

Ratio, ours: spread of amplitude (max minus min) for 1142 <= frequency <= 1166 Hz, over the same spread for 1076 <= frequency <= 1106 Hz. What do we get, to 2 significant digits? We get 0.48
